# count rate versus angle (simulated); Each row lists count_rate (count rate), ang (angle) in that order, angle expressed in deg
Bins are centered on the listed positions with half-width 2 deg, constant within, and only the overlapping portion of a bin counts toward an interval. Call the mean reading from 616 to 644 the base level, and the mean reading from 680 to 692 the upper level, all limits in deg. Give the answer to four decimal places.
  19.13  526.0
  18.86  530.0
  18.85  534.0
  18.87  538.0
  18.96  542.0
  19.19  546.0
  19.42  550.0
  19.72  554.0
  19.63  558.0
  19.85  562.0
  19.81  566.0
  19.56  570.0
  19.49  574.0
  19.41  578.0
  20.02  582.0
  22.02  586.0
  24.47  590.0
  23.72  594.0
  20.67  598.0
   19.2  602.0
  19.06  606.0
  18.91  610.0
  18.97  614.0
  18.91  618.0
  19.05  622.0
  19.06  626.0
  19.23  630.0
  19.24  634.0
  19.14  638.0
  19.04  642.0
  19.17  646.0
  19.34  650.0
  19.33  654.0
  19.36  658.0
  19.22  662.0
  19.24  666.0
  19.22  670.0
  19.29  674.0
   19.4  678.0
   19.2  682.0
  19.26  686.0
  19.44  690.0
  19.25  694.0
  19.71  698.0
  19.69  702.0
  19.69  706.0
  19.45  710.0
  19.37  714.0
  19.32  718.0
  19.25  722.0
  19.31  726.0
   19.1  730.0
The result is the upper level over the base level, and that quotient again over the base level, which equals 0.0529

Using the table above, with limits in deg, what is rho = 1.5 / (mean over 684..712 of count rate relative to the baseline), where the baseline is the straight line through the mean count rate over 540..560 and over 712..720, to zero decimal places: 10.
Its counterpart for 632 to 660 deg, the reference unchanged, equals -12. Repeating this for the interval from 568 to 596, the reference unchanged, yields 1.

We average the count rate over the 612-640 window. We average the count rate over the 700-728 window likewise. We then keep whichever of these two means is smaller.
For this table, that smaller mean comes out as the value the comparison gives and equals 19.1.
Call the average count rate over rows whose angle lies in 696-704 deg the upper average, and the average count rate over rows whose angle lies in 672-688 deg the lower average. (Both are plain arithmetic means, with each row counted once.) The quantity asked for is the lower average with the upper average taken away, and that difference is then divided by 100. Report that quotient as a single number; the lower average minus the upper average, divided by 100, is -0.0041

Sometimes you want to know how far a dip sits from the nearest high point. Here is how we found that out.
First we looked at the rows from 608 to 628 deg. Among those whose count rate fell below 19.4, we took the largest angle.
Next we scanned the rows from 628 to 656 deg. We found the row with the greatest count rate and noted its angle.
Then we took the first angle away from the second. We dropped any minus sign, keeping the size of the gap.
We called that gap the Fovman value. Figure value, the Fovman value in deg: 24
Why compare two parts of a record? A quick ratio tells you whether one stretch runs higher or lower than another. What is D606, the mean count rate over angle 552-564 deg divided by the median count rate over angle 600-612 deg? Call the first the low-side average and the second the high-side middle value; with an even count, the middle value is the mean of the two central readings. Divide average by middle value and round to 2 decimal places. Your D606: 1.04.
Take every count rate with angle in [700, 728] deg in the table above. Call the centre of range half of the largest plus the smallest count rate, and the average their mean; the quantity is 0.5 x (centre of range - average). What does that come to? 0.015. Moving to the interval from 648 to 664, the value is -0.011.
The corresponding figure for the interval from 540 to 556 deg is 0.009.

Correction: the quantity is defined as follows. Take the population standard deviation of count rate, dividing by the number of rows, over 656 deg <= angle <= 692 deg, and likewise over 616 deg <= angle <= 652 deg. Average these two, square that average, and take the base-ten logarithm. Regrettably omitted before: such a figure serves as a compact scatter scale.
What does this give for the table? -2.0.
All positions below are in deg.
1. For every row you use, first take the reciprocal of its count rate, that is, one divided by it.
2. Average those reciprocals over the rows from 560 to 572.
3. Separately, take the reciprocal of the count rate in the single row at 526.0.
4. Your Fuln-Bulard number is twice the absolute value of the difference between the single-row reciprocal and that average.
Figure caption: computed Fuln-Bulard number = 0.0032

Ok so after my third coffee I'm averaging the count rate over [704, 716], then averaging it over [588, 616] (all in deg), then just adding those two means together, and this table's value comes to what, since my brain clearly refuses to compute 40.2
